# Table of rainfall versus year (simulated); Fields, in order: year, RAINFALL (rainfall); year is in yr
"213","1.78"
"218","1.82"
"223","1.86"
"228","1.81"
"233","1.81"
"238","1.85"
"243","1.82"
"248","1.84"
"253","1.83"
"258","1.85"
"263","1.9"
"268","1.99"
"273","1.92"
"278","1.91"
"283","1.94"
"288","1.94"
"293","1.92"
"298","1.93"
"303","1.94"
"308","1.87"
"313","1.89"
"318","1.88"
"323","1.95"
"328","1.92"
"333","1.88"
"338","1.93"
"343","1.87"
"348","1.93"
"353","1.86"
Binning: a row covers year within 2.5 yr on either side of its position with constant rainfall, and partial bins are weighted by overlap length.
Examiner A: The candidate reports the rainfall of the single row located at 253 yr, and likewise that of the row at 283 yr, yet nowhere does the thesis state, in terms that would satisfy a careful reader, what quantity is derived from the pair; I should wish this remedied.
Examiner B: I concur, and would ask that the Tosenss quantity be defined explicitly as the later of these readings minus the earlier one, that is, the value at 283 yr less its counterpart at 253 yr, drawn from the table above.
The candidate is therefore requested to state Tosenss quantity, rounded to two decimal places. 0.11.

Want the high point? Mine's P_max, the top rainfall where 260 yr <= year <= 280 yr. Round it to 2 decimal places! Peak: 1.99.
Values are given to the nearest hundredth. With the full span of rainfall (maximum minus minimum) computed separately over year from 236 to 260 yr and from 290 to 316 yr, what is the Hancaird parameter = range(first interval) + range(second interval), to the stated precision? 0.10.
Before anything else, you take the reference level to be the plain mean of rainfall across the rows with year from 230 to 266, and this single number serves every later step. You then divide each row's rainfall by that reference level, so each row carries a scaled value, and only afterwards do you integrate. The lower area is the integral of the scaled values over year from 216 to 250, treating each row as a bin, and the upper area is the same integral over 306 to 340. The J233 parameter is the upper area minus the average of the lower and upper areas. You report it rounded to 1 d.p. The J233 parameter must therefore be 0.7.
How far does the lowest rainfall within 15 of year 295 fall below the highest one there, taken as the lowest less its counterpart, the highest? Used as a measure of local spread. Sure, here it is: -0.070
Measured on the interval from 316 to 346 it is -0.080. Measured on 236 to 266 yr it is -0.080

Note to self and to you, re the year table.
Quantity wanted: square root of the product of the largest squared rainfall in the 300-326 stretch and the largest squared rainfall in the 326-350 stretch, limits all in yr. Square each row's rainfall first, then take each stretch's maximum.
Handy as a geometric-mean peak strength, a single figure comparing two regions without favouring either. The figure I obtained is 3.76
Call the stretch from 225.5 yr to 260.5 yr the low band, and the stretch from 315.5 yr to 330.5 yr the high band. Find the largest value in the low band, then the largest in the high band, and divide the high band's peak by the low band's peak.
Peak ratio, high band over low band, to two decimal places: 1.05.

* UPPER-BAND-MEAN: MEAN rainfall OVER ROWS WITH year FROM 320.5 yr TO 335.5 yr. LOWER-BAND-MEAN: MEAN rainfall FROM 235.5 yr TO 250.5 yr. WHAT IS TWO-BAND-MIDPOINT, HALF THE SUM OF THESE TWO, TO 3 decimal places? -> 1.877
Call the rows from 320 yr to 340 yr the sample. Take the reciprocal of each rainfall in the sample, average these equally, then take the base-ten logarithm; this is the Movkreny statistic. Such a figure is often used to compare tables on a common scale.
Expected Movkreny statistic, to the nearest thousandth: -0.283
